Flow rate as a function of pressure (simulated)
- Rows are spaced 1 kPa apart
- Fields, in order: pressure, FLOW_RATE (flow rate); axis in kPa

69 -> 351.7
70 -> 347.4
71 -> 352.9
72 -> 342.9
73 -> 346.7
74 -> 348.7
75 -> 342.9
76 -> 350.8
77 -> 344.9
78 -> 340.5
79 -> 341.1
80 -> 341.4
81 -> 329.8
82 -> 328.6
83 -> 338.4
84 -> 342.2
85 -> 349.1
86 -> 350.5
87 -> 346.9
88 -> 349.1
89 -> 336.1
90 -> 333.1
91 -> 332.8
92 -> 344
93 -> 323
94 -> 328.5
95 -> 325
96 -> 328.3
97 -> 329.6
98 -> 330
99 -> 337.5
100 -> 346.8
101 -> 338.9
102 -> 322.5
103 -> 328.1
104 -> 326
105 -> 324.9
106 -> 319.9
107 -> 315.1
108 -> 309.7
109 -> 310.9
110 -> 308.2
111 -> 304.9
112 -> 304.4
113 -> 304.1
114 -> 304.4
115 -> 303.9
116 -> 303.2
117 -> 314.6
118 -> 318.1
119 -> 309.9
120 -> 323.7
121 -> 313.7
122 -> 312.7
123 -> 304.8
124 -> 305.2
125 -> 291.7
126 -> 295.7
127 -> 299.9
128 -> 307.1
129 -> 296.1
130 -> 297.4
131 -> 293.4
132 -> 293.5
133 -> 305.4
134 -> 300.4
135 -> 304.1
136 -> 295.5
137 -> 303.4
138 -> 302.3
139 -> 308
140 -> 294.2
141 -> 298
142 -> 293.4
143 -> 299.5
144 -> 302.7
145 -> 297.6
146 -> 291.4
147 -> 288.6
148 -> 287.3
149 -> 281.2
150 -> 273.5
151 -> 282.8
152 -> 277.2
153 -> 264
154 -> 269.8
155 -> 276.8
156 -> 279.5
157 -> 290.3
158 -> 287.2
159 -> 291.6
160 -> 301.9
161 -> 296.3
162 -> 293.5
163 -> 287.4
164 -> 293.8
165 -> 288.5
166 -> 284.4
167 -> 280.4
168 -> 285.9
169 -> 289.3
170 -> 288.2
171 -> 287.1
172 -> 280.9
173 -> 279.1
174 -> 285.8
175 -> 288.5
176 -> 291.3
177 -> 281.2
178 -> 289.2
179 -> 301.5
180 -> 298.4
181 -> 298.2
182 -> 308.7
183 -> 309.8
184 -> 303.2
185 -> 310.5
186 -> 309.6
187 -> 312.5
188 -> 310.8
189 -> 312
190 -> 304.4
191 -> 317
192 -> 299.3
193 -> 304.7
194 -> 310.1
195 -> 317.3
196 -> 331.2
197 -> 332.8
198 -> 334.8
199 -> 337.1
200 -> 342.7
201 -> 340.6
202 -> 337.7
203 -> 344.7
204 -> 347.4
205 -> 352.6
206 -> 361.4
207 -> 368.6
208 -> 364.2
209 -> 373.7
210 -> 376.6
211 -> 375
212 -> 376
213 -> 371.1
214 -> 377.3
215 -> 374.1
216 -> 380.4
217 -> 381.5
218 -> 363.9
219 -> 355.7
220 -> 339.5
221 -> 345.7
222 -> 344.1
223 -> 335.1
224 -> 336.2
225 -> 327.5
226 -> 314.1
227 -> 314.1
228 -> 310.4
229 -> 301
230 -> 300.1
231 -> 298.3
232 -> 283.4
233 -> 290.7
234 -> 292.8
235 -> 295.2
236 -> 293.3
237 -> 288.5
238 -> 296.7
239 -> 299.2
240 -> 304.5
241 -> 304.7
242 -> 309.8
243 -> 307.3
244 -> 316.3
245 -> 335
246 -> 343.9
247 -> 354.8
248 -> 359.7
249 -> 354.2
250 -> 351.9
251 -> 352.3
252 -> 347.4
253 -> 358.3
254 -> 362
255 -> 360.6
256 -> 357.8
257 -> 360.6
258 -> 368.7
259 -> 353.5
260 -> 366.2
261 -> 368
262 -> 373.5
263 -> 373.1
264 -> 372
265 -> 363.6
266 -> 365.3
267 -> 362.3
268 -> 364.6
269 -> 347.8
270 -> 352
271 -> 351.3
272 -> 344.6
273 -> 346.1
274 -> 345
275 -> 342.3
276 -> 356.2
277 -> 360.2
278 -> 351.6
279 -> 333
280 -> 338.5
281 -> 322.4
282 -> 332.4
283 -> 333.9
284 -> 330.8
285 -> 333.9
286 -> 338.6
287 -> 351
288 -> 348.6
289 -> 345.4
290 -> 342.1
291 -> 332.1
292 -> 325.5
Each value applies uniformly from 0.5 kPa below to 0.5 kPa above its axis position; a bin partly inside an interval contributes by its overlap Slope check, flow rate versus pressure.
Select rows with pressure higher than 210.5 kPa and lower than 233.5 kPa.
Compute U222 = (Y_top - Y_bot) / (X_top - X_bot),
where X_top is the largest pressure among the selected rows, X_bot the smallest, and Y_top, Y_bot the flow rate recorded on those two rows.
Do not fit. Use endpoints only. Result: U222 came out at -3.8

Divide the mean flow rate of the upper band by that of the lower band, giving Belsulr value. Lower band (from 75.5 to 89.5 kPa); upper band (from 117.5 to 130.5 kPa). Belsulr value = 0.89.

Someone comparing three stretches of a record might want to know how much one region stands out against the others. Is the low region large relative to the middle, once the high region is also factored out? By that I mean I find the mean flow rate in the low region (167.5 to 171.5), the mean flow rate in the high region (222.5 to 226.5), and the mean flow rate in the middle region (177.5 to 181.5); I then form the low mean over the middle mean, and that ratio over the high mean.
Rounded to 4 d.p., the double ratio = 0.0030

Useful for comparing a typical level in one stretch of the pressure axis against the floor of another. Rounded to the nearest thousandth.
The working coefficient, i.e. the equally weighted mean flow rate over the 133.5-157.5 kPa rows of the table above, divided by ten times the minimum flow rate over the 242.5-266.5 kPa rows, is 0.094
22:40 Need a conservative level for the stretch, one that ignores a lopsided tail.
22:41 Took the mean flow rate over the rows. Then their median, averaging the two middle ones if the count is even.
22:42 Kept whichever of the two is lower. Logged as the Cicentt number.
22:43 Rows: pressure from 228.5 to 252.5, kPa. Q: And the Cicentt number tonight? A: 305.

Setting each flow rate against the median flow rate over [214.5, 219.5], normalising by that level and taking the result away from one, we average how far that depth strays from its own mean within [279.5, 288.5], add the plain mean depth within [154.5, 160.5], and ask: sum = 0.25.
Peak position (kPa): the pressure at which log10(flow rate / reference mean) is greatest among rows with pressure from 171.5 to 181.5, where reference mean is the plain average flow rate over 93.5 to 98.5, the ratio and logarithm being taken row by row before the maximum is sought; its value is 179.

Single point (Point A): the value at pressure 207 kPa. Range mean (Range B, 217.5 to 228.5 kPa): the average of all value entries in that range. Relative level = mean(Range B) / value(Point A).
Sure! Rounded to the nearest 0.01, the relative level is 0.91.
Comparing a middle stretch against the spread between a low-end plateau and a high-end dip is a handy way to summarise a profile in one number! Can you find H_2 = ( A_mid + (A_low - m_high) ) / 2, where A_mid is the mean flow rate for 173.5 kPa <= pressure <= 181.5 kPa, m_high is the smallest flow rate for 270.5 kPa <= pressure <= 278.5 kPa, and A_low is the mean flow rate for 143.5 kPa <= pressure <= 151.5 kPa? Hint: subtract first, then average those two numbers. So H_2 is 119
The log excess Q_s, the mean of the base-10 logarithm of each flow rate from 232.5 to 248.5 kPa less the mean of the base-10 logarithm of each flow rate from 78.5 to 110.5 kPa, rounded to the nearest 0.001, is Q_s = -0.027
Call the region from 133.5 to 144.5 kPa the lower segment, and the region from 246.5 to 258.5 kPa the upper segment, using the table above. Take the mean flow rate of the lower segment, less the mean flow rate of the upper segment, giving -57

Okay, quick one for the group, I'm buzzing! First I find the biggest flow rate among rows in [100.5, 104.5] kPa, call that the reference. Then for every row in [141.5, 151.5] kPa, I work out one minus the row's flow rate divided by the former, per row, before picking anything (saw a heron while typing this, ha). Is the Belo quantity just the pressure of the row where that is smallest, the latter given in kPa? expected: 144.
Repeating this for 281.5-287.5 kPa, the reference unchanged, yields 287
